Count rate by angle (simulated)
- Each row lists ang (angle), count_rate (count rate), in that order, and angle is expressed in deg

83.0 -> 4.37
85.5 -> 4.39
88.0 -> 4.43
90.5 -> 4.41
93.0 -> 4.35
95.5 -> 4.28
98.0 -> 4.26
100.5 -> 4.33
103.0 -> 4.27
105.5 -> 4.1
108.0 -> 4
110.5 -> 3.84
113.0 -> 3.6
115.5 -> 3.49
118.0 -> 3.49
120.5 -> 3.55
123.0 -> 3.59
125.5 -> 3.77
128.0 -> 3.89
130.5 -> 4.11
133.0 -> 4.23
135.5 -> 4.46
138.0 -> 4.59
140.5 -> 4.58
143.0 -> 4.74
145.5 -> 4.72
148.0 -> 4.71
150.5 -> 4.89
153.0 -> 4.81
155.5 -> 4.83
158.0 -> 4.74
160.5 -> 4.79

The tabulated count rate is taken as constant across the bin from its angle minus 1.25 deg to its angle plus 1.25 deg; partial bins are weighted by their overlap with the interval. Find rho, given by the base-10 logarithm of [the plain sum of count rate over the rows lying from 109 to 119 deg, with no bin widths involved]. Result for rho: 1.16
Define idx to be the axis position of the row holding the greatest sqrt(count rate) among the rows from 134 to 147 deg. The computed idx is 143.0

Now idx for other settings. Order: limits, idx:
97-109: 100.5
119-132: 130.5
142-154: 150.5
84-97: 88.0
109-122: 110.5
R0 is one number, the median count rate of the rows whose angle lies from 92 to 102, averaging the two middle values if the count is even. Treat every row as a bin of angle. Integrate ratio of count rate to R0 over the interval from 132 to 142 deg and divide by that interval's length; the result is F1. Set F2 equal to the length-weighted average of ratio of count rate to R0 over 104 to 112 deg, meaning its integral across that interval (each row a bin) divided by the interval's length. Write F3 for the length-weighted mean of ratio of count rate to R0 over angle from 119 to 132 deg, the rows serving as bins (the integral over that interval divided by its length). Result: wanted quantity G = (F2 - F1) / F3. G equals -0.1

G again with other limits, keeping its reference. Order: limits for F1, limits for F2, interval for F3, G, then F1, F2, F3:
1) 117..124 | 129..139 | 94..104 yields 0.2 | 0.82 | 1.01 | 1.00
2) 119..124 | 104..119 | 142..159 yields 0.0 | 0.83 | 0.87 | 1.11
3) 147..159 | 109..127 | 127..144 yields -0.3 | 1.11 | 0.84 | 1.02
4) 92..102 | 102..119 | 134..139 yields -0.1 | 1.00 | 0.89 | 1.05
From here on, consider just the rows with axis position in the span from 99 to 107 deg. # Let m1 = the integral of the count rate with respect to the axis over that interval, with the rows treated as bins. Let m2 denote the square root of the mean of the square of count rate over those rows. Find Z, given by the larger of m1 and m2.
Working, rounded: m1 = 34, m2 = 4.2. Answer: 34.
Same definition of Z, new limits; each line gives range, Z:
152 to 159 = 34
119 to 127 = 29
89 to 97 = 35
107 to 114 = 27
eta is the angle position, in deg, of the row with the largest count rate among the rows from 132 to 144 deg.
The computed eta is 143.0 deg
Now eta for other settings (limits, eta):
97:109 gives 100.5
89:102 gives 90.5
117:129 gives 128.0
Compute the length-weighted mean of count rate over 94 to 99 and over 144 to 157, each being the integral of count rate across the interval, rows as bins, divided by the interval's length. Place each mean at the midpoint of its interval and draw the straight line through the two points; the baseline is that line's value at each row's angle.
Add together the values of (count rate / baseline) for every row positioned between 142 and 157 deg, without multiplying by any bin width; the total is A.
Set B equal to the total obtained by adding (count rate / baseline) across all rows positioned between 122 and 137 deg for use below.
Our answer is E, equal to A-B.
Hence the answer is 0.8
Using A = 6.0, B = 5.24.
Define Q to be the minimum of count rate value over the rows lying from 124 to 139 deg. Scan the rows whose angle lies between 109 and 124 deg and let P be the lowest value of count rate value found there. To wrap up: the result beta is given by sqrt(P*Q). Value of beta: 3.63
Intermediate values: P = 3.49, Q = 3.77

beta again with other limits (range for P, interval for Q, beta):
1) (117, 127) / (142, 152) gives 4.05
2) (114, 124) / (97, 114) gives 3.54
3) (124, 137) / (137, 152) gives 4.16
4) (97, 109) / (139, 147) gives 4.28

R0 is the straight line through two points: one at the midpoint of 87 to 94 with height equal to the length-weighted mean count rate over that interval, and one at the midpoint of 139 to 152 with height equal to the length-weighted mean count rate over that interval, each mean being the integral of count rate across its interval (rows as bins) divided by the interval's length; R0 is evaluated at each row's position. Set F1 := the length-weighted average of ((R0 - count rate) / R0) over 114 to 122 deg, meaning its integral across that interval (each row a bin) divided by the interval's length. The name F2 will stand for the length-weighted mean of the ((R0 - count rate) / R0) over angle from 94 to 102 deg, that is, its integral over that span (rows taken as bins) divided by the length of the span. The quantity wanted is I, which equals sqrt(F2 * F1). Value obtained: 0.088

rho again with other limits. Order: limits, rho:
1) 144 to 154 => 1.28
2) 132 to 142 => 1.25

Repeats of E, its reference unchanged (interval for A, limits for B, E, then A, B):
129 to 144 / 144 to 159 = -0.2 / 5.7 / 5.98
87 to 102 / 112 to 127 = 1.3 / 6.1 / 4.78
